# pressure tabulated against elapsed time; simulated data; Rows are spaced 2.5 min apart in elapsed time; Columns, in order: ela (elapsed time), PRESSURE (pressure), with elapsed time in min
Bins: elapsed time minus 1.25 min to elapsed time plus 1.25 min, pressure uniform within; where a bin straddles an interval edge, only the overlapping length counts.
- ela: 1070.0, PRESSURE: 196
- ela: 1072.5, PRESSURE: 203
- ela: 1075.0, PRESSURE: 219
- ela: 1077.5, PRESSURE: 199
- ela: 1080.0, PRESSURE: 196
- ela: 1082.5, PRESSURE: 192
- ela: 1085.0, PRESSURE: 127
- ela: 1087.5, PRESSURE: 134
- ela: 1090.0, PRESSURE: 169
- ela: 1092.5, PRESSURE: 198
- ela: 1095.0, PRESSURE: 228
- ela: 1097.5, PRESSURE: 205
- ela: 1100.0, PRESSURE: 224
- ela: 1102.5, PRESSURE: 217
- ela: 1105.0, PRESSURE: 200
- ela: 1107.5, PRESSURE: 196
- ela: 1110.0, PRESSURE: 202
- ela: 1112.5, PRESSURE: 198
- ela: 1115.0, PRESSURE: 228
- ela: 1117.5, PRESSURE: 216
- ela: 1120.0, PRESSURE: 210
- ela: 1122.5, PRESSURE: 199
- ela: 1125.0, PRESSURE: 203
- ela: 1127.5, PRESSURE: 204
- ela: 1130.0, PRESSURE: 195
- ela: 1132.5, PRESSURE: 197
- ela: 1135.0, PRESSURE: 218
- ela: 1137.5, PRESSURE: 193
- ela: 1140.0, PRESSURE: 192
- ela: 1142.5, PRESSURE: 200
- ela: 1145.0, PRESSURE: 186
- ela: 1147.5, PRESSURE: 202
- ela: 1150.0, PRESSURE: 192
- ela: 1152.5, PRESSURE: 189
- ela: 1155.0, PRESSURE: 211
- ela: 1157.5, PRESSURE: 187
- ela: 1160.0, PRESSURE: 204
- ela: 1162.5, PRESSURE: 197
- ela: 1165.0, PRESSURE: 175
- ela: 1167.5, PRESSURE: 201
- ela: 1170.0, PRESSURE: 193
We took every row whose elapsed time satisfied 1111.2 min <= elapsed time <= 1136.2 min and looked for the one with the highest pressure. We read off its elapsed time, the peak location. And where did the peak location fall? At 1115.0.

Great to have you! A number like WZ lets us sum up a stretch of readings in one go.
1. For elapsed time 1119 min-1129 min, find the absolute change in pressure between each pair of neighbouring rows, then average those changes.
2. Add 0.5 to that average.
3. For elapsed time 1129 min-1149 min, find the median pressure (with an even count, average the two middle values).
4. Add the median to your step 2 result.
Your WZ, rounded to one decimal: 201.8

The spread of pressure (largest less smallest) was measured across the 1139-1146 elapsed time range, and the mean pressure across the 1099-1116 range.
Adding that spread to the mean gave 223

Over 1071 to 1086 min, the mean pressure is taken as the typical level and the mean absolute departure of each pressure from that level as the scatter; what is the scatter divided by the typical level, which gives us 0.11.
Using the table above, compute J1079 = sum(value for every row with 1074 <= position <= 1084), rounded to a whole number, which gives 806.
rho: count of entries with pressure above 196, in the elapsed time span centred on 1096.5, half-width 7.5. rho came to 5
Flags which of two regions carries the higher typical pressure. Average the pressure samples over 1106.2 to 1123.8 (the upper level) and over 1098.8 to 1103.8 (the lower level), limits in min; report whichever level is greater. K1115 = 220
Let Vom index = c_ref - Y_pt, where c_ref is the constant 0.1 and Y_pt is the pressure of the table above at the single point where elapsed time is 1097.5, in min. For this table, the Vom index -205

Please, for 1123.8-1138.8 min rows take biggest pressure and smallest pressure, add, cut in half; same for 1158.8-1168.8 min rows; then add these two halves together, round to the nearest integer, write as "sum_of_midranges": 395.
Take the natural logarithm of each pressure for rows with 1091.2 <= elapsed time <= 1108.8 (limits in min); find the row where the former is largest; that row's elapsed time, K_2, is 1095.0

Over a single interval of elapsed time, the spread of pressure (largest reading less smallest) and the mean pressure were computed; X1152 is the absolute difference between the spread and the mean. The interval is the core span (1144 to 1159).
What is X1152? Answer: 170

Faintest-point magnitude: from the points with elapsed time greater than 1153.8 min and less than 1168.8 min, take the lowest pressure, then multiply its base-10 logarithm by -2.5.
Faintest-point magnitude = -5.61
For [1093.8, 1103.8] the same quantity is -5.78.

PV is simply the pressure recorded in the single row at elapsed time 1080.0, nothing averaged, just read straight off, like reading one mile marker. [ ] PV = 196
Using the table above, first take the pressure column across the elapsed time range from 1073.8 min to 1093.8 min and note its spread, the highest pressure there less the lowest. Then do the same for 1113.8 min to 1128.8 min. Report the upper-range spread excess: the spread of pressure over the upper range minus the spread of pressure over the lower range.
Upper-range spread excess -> -63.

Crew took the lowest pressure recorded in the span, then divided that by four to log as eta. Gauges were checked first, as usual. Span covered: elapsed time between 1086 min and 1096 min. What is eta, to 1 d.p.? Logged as 33.5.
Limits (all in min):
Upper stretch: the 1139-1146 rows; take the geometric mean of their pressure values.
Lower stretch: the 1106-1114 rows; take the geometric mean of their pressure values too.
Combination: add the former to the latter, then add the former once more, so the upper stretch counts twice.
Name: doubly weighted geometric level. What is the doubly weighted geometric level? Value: 584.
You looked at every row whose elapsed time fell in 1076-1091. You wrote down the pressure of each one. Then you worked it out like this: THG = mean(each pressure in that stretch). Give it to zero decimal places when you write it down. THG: 170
